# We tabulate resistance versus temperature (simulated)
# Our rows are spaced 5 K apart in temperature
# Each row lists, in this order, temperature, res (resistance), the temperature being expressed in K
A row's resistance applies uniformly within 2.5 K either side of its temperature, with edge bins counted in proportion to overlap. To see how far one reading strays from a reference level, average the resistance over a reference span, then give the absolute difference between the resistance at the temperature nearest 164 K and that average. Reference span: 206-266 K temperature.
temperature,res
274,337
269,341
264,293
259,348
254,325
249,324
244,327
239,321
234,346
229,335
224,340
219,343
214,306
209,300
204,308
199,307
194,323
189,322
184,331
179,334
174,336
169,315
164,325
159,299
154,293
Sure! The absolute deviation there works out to 1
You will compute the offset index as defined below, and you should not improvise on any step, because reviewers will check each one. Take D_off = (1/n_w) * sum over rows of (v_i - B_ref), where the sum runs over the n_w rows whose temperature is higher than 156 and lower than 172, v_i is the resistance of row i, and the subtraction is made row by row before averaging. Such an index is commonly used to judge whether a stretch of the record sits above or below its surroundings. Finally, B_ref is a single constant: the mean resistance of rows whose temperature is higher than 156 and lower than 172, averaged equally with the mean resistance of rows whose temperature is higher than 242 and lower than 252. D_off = -6.2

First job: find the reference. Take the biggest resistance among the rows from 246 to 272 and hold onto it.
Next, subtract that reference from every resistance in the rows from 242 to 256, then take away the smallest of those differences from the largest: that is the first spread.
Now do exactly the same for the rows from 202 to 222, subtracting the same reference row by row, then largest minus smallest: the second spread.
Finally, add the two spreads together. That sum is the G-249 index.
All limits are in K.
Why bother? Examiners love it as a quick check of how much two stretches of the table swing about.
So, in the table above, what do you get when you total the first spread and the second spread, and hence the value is 46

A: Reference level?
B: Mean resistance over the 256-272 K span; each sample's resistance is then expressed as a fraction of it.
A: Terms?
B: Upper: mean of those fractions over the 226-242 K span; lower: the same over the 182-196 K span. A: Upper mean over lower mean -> 1.03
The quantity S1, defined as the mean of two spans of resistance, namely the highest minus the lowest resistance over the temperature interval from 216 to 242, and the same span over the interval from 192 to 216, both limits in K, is 24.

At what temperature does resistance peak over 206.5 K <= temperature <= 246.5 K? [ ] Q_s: 234 K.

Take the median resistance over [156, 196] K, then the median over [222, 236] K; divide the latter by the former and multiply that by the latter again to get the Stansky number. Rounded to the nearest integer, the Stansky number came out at 357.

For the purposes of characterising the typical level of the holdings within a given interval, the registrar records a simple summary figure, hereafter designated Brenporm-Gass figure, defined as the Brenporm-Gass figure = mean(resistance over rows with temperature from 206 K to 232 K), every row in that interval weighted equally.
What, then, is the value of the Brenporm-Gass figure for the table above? 325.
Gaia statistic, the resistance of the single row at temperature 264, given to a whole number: 293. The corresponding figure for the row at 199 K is 307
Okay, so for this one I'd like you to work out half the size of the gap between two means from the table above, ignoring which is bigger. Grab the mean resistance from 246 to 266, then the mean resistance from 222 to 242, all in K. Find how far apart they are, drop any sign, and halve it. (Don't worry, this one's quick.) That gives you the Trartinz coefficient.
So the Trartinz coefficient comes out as 6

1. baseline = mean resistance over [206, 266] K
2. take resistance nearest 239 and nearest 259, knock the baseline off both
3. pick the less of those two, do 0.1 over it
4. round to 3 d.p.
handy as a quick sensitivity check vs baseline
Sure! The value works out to -0.021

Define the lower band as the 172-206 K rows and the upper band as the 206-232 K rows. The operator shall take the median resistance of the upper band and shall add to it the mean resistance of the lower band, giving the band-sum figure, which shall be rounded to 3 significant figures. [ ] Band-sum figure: 658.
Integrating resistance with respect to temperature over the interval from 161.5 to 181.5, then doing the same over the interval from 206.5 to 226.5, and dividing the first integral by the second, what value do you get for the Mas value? 1.02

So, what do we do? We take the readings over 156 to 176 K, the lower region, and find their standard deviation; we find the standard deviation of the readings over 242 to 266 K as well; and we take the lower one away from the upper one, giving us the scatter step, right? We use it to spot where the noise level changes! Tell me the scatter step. 4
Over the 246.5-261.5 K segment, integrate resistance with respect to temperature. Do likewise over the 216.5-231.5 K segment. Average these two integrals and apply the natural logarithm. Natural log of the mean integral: 8.52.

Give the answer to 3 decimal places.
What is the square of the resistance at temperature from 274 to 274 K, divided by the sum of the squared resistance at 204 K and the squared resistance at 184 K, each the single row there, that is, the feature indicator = 0.556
